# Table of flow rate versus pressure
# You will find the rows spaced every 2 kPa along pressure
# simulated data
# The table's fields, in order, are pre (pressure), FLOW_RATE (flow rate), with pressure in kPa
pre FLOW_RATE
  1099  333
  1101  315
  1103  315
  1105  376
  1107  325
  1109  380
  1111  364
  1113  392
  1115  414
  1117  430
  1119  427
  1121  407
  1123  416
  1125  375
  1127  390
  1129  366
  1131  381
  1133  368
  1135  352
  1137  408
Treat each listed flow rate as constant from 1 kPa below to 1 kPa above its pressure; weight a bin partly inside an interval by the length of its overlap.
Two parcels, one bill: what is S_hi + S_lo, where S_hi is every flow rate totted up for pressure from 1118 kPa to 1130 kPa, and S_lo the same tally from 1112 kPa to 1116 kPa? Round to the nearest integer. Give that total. 3187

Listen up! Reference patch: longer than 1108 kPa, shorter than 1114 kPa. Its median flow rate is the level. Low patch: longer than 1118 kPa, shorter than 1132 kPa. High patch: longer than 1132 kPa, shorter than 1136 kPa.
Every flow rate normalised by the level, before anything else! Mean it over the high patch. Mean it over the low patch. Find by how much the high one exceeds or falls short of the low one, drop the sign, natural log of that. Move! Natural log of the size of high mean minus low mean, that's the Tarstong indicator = -2.40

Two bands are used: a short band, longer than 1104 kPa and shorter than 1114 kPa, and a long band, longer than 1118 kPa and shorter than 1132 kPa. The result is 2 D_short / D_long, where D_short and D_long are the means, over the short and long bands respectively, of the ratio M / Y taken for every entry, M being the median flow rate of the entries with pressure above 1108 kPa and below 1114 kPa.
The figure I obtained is 2.15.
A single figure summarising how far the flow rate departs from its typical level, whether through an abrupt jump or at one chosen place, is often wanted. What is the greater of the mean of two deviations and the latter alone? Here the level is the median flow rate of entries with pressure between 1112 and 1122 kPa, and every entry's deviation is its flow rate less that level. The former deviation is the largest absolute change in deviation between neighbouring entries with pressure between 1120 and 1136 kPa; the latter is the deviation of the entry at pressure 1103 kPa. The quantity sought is -29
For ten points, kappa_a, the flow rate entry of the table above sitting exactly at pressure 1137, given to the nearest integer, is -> 408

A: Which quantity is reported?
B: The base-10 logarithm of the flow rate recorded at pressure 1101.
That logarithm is 2.50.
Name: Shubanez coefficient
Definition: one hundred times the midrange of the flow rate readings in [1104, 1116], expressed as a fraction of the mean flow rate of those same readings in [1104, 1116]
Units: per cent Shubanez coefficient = 98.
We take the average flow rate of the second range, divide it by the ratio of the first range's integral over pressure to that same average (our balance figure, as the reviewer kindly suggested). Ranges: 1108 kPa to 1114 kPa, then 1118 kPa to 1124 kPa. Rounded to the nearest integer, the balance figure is 76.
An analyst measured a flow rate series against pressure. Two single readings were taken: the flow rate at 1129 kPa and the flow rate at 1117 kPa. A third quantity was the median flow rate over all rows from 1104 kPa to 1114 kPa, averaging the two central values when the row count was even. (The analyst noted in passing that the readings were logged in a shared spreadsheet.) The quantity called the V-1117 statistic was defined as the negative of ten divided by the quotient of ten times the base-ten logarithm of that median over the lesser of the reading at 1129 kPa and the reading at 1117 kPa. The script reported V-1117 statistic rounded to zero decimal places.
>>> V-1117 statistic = -142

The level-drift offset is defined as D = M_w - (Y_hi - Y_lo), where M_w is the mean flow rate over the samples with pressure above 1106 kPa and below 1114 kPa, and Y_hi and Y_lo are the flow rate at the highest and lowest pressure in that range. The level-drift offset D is 298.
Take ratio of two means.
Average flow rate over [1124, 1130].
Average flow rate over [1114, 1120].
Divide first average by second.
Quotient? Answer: 0.89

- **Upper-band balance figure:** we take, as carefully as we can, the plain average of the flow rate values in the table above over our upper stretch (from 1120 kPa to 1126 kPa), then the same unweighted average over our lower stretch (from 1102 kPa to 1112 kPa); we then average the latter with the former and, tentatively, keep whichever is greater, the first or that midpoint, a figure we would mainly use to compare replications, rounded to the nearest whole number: 399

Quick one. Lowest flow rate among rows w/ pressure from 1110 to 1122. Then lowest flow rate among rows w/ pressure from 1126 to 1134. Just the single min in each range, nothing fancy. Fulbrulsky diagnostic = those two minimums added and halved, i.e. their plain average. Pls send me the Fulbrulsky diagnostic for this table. 365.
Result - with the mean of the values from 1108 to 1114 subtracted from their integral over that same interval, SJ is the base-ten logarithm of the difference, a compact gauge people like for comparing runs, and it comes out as 3.28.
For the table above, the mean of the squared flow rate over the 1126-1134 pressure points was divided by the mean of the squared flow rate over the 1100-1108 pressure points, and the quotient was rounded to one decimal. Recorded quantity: 1.3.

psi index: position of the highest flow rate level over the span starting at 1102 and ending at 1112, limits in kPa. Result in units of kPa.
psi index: 1109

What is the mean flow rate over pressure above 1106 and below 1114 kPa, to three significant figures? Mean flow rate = 365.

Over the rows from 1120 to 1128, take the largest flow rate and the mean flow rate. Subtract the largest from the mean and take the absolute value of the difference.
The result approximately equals 19.0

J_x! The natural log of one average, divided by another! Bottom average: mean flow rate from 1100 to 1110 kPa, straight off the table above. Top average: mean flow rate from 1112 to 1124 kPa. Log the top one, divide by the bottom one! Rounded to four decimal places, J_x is 0.0176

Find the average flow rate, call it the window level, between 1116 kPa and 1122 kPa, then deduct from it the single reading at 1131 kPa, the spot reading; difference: 40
